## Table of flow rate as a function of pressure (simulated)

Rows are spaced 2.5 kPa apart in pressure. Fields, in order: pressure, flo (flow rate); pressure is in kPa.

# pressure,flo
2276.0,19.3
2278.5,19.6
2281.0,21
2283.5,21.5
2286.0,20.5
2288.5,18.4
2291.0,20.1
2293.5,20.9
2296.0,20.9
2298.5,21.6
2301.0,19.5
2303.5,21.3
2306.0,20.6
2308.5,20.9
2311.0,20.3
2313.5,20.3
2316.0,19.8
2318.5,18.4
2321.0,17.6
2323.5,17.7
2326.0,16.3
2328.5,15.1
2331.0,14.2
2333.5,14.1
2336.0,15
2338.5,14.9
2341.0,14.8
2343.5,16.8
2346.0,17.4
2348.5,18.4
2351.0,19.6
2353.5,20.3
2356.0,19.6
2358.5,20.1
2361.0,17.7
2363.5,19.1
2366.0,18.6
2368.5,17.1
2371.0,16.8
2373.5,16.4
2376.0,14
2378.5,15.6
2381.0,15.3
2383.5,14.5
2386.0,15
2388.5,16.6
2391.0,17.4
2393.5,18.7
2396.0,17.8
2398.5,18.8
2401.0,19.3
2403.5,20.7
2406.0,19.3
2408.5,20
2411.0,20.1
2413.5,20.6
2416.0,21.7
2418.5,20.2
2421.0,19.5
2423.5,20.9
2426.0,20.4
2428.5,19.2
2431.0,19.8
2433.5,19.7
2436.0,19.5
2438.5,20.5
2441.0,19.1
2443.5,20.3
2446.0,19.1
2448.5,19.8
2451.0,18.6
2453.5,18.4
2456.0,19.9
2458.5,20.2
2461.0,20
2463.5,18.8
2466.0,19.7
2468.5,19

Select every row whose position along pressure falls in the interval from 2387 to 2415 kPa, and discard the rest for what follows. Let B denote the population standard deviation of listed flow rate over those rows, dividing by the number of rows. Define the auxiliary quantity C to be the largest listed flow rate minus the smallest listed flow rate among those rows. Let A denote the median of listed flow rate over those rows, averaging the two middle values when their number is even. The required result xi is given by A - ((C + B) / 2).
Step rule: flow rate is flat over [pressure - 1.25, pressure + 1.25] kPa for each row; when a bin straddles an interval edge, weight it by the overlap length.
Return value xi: 17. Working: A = 19.3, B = 1.3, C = 4.1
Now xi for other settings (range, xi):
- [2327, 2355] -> 11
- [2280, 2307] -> 19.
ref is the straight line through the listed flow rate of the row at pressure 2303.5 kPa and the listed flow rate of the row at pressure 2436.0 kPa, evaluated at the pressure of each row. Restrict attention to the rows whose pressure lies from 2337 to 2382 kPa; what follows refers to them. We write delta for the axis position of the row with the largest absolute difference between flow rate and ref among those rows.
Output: 2376.0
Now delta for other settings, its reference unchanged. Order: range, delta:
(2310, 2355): 2333.5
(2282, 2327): 2326.0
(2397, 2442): 2416.0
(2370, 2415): 2376.0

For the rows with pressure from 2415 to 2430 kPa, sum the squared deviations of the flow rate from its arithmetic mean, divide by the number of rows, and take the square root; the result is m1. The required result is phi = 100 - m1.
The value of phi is 99.2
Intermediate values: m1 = 0.84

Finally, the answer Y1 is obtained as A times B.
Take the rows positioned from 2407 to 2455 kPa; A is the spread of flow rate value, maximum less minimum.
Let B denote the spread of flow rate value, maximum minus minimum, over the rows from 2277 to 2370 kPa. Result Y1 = 25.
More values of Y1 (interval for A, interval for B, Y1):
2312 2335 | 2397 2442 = 18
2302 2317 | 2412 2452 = 5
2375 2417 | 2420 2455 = 19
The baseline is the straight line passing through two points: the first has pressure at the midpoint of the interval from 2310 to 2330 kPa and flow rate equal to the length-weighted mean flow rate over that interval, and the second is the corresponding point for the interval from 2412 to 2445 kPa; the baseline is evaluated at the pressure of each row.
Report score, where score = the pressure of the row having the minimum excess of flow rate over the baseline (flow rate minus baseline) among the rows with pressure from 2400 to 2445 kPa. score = 2441.0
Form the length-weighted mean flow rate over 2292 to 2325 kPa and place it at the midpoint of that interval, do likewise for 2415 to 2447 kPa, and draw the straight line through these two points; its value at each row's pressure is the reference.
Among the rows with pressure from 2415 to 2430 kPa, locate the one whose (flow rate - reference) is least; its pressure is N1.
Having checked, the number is 2428.5 kPa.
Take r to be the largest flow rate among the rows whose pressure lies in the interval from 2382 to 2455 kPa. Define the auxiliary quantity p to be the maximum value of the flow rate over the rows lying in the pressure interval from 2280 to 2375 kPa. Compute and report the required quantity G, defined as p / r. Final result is 1.00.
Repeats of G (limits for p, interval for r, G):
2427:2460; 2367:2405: 0.99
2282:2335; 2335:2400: 1.06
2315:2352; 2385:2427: 0.91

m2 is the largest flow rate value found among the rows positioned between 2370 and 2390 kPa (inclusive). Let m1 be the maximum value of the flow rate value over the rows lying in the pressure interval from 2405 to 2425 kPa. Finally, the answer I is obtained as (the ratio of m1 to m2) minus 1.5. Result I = -0.208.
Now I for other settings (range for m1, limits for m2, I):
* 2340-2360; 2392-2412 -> -0.519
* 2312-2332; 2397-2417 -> -0.565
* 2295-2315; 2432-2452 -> -0.446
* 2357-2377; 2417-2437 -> -0.538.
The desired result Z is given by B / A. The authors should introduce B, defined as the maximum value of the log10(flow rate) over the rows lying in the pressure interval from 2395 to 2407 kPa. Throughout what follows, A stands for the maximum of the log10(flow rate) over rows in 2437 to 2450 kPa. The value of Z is 1.00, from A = 1.31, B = 1.32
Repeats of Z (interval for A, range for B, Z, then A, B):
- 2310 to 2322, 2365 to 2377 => 0.97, 1.31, 1.27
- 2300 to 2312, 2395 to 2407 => 0.99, 1.33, 1.32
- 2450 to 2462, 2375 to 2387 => 0.91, 1.31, 1.19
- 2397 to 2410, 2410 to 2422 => 1.02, 1.32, 1.34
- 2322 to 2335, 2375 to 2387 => 0.96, 1.25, 1.19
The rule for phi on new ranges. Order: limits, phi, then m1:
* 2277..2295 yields 99.0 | 0.96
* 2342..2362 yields 98.7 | 1.25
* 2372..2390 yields 99.1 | 0.88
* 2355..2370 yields 99.0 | 1.04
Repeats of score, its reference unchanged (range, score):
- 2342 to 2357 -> 2343.5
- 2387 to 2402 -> 2388.5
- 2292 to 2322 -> 2321.0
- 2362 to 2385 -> 2376.0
